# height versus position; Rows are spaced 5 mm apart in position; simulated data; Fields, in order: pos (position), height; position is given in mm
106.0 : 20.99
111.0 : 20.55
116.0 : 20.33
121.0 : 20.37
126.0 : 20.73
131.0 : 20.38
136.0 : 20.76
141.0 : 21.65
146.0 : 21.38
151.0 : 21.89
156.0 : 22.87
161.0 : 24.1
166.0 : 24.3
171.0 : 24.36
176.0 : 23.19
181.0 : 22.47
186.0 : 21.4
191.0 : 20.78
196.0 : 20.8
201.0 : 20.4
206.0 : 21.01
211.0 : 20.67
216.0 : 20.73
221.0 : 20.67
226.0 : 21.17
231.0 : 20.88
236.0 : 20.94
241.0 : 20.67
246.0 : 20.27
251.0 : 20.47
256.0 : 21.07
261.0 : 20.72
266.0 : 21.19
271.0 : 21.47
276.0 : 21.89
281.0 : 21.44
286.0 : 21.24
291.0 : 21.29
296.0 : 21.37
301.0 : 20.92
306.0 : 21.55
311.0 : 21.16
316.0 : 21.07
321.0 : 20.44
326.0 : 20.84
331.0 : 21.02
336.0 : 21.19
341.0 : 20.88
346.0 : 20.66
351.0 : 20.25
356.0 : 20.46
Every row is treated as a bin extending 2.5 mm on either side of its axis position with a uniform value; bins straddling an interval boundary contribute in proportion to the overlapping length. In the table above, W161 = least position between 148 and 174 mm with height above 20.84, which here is 151.0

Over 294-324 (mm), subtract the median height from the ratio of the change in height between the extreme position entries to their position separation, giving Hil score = -21.2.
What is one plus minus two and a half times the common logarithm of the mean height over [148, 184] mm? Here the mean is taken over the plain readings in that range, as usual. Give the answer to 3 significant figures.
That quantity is -2.42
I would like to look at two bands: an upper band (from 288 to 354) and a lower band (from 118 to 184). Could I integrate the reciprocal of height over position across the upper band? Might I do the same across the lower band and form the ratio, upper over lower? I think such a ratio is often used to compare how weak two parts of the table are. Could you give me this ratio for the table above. 1.05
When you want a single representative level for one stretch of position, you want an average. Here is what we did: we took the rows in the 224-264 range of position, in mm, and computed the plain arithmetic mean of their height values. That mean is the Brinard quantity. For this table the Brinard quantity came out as 20.8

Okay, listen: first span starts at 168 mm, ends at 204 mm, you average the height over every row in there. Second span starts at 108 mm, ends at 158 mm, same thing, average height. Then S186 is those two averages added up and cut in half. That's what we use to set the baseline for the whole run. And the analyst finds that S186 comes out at 21.5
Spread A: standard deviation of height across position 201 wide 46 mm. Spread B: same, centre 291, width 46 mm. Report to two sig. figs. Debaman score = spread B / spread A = 0.44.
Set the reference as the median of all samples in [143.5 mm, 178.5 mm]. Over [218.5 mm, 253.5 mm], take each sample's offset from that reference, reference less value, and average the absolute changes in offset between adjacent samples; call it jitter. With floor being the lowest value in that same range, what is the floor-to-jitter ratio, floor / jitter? 71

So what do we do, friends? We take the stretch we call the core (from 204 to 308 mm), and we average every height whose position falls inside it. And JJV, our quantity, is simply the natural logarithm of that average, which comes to 3.05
